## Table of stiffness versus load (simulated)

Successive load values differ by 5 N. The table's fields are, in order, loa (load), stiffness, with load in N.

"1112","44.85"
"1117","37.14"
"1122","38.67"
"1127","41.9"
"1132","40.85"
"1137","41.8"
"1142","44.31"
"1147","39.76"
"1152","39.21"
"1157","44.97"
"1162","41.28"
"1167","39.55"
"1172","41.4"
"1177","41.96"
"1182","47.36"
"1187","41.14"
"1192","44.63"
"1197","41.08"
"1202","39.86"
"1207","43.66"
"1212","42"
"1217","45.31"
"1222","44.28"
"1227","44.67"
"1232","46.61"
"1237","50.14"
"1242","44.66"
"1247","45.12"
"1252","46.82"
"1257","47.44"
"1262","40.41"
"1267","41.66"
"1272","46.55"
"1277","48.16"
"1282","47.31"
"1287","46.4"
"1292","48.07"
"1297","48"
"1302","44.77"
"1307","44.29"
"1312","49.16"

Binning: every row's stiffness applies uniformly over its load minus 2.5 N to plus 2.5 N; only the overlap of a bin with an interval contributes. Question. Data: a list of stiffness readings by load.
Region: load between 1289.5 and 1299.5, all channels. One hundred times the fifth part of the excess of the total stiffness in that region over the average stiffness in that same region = 961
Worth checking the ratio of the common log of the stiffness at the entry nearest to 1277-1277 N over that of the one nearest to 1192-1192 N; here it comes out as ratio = 1.02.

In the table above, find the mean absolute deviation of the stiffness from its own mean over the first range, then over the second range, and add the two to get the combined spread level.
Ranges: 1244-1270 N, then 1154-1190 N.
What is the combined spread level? 4.7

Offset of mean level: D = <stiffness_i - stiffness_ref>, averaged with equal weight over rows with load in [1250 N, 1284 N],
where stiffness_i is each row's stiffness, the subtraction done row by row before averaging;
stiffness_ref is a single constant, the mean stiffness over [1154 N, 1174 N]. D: 3.7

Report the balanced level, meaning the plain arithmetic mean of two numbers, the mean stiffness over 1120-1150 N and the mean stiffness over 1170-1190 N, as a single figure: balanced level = 42.1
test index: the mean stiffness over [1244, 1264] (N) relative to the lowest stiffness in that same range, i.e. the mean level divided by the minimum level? 1.11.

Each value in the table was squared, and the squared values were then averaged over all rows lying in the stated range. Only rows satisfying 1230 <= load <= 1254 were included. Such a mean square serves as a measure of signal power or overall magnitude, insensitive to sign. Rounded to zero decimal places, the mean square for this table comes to 2182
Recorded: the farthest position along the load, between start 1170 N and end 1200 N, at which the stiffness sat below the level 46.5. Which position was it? 1197 N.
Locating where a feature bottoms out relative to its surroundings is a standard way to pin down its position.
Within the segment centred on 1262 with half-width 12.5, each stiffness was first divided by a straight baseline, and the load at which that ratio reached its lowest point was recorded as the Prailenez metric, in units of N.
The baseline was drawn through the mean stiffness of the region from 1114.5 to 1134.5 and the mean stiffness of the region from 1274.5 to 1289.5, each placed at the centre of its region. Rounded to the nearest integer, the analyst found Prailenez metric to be 1262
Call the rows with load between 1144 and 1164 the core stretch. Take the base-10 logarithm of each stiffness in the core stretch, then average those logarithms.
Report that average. 1.62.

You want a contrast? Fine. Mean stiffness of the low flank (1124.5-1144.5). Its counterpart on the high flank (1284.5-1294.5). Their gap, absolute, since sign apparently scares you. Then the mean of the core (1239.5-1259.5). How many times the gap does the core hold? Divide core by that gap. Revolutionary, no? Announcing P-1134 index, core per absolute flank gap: 9.2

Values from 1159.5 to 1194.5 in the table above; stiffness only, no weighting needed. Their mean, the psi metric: 42.5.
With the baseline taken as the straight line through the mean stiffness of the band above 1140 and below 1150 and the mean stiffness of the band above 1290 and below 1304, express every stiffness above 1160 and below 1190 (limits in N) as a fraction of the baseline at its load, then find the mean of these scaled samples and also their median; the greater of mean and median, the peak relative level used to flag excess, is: 0.98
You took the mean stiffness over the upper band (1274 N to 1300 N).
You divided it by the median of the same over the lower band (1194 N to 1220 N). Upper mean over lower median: 1.13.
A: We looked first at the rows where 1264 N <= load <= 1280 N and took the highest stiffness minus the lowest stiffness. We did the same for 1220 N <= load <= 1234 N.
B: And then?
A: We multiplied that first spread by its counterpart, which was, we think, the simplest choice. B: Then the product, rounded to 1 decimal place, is 15.1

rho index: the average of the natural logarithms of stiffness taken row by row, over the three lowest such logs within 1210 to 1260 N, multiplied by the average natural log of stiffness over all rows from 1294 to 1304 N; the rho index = 14.5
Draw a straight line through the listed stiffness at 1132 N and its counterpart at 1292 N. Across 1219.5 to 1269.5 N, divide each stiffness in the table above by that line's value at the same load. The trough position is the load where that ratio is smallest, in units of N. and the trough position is 1262 N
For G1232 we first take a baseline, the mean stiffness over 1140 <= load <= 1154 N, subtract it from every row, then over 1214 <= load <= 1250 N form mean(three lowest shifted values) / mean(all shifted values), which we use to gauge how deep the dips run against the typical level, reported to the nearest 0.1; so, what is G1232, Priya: 0.7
